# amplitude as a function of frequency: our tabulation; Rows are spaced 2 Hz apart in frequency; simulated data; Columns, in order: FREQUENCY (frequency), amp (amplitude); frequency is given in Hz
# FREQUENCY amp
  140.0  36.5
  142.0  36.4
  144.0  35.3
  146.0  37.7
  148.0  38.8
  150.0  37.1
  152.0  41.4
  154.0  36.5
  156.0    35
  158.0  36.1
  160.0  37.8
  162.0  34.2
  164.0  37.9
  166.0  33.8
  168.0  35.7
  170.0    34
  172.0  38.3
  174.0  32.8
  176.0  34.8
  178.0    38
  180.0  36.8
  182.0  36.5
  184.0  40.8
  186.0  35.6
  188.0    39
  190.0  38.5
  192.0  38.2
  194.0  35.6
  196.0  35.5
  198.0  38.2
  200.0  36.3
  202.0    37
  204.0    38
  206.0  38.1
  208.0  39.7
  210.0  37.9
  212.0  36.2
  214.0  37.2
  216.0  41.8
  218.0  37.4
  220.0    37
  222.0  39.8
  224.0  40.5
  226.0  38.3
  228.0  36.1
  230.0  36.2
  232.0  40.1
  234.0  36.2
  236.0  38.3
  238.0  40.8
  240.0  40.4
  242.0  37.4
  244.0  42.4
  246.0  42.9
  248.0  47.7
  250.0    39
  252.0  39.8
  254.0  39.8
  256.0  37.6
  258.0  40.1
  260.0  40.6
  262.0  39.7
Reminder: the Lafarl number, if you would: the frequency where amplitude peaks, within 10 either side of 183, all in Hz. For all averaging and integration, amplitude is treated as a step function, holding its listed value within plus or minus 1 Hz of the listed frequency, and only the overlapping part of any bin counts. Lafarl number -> 184.0 Hz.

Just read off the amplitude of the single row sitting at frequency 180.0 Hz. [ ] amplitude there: 36.8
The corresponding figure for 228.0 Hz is 36.1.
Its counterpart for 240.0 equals 40.4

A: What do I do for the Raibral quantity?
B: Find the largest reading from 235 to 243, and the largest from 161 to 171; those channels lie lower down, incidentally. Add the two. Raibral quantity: 78.7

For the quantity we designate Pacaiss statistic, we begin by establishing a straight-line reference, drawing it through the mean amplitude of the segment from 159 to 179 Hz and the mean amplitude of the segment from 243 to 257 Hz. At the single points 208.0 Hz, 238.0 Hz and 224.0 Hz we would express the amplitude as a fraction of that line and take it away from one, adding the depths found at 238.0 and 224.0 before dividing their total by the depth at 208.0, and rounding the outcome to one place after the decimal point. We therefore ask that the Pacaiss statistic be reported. 1.0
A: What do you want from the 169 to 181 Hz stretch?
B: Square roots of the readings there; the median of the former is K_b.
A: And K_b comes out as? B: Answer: 5.98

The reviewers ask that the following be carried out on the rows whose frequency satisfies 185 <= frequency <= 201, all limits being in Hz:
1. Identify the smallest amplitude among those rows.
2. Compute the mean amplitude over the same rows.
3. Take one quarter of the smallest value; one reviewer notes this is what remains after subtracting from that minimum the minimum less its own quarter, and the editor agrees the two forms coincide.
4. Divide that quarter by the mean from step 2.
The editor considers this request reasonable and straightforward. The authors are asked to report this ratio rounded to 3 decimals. 0.239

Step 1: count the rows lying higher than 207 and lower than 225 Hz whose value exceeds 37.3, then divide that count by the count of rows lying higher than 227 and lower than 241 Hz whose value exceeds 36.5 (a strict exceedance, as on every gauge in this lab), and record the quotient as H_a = 1.50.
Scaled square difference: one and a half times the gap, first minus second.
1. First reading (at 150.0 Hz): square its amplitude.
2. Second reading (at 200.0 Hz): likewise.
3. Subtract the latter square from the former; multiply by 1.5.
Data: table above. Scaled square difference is 88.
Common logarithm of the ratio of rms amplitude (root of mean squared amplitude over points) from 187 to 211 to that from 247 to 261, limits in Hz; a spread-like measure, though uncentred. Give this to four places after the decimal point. -0.0341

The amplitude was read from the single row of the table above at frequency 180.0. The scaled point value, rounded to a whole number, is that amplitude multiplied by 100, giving 3680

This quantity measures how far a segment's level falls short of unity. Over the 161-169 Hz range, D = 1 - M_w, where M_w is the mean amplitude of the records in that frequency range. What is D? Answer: -34.4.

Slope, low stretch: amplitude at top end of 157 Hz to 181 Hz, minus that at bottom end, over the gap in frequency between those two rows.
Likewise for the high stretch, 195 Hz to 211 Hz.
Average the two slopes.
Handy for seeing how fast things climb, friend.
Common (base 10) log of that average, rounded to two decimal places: -0.99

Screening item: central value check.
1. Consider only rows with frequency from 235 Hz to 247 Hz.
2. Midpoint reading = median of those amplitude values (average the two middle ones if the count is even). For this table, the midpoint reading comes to 40.6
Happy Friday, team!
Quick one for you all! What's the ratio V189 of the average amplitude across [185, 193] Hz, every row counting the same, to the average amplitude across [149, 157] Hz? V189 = 1.01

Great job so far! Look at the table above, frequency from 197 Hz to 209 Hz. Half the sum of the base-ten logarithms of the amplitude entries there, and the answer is 4.7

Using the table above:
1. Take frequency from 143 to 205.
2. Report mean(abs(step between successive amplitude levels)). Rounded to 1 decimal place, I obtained 2.4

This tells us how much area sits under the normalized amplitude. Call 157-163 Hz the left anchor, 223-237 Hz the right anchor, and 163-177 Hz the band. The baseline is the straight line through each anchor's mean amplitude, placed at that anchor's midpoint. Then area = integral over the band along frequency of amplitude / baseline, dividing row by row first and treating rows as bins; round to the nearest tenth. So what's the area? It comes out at 13.6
